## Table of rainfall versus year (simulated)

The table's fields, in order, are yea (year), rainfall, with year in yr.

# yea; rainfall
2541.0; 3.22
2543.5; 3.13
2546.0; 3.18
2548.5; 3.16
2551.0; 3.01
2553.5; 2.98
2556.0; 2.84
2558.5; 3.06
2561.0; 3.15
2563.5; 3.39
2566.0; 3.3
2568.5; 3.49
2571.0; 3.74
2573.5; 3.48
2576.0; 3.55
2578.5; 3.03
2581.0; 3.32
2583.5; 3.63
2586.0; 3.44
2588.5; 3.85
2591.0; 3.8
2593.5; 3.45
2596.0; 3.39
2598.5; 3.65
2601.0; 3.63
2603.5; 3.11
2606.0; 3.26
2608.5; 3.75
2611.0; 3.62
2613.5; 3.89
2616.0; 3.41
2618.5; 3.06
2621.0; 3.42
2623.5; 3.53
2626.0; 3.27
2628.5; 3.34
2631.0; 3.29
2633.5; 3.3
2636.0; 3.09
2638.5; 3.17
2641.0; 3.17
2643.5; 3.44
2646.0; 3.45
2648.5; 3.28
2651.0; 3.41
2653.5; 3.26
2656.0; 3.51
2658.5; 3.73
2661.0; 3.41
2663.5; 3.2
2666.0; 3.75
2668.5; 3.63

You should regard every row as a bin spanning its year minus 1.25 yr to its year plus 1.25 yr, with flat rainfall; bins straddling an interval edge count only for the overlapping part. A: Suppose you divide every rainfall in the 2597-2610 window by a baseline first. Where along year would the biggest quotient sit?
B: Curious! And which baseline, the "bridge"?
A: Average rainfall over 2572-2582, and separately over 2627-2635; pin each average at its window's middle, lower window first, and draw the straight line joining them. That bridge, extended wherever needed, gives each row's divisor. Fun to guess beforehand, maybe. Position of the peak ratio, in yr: 2608.5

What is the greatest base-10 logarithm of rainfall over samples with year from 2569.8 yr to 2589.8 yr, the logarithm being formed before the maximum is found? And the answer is 0.585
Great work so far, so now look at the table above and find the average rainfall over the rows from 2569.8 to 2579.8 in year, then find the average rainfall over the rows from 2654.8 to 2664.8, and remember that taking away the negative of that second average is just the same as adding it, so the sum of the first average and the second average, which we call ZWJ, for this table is 6.9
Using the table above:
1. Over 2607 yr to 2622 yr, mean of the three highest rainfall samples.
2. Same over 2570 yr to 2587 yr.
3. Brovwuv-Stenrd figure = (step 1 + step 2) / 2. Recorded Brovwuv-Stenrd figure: 3.697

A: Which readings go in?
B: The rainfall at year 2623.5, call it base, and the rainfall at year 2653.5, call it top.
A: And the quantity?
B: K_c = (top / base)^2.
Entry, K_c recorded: 0.85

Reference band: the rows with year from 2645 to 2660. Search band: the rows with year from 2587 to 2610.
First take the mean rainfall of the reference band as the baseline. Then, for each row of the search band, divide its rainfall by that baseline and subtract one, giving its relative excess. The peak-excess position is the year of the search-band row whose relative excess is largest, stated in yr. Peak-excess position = 2588.5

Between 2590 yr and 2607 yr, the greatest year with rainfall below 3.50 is 2606.0 yr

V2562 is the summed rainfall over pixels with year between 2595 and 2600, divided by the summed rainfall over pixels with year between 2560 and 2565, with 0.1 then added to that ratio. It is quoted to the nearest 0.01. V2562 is 1.18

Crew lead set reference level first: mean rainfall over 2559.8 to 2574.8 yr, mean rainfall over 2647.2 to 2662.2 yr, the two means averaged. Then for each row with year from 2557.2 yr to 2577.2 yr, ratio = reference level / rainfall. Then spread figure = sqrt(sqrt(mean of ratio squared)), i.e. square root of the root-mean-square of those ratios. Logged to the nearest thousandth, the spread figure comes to 1.008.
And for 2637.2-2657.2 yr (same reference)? 1.015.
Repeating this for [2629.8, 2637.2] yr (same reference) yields 1.032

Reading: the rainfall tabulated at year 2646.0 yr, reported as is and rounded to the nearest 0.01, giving 3.45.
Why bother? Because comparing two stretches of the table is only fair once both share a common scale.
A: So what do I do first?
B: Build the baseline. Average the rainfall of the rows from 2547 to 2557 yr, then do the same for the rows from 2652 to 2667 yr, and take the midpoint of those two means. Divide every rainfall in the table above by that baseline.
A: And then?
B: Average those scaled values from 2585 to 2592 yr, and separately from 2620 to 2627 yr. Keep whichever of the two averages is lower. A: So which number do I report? 1.05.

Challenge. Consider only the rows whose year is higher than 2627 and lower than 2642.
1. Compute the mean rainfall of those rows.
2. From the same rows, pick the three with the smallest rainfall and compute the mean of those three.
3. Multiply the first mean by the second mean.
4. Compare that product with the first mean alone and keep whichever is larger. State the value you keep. 10.1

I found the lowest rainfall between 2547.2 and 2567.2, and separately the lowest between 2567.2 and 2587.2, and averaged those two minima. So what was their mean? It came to 2.935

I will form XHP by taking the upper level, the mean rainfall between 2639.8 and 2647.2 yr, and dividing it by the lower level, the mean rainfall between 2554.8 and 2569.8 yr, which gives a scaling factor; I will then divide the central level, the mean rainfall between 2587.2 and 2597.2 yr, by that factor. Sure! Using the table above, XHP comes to 3.5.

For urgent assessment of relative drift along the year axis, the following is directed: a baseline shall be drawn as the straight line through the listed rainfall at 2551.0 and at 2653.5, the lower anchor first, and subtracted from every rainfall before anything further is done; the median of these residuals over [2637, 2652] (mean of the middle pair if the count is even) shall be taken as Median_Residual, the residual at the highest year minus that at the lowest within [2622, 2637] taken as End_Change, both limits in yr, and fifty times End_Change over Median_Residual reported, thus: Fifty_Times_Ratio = -250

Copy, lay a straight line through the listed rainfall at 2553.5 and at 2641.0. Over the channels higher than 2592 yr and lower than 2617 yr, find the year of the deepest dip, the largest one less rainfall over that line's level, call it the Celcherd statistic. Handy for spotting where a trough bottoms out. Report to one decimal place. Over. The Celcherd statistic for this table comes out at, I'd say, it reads 2603.5 yr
